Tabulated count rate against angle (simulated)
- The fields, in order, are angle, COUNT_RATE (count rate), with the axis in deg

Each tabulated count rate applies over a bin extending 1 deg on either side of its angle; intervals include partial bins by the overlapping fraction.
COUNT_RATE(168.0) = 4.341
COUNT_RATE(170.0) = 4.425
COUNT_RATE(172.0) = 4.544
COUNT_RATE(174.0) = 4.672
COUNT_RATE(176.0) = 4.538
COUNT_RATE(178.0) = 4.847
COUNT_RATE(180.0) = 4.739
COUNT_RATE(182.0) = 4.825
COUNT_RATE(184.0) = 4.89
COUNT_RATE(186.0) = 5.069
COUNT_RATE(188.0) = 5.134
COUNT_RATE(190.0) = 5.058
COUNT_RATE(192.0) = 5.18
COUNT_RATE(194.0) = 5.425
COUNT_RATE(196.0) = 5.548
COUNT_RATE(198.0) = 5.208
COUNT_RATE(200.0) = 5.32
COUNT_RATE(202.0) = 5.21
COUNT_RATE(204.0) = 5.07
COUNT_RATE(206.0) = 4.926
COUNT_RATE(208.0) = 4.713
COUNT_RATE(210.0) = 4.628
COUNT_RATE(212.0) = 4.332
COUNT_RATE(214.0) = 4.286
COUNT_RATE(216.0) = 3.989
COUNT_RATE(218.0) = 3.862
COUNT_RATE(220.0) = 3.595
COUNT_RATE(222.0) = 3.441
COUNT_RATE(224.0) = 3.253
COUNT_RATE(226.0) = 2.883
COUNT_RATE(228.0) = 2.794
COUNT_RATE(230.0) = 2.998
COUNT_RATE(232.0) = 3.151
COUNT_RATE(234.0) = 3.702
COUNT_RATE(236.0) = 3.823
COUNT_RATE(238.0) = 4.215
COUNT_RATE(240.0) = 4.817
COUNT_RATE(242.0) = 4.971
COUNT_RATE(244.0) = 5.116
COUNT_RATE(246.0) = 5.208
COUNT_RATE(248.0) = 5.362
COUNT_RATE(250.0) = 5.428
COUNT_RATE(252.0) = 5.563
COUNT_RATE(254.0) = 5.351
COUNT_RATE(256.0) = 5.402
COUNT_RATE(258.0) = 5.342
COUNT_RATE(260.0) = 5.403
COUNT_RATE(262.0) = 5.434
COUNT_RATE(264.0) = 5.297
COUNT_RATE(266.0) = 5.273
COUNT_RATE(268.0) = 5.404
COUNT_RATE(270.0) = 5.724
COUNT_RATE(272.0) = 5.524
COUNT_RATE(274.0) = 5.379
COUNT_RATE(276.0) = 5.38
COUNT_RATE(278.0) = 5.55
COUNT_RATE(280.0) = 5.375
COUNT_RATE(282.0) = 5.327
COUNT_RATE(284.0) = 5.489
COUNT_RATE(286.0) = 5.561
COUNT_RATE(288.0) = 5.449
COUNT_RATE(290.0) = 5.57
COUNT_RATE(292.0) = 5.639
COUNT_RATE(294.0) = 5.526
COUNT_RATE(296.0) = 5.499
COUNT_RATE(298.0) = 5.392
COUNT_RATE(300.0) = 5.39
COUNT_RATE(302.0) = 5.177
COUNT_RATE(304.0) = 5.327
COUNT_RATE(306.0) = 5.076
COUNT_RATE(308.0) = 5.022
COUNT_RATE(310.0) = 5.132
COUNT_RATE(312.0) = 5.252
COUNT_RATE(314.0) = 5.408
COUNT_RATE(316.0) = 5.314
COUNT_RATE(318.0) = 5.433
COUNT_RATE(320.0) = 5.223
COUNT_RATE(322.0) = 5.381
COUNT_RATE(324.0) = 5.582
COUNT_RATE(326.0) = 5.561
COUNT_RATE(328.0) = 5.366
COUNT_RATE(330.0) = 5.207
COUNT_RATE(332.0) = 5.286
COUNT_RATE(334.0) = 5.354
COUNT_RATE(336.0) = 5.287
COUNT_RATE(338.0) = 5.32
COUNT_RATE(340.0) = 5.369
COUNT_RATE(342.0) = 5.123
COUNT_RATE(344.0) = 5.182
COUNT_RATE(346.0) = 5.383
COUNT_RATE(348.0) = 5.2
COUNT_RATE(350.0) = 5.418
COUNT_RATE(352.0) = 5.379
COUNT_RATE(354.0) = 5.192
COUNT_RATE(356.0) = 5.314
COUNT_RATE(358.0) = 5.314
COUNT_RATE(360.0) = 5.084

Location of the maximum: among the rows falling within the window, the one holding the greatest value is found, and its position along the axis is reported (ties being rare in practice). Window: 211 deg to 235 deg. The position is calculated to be 212.0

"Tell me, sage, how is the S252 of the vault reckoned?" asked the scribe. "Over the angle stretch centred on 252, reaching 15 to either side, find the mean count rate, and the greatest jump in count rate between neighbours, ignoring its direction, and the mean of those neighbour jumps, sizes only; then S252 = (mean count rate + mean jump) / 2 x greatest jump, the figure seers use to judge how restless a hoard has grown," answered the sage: 1.61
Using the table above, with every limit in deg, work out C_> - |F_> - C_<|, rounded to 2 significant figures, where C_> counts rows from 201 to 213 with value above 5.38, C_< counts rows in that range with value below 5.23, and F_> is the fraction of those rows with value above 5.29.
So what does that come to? -6.0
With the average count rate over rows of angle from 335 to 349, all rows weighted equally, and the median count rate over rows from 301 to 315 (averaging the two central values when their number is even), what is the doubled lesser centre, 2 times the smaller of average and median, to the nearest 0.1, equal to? 10.4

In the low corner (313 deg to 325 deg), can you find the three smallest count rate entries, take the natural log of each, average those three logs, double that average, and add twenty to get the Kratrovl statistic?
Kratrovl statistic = 23.3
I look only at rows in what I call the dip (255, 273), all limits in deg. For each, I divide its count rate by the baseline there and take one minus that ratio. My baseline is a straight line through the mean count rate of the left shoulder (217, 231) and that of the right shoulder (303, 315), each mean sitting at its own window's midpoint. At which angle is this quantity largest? 266.0 deg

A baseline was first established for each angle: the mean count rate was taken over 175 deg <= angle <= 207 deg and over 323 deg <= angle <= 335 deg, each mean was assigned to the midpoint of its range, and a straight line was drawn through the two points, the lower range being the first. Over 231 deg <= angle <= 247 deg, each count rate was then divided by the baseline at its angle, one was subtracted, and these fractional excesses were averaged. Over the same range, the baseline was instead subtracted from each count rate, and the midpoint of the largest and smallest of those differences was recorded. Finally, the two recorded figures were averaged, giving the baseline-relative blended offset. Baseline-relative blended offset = -0.6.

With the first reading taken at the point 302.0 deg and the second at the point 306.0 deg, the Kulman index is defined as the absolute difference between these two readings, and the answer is 0.10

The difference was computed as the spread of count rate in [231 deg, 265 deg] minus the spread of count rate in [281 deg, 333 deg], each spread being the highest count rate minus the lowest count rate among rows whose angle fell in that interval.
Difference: 1.8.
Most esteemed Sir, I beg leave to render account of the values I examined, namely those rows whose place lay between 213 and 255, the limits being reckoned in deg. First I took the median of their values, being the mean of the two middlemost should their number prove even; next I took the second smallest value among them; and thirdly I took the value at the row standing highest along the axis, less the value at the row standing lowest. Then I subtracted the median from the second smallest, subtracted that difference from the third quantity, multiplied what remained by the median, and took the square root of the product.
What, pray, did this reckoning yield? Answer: 2.9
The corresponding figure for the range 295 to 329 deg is 0.9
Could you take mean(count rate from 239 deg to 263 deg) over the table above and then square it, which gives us 27.9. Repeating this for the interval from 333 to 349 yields 27.8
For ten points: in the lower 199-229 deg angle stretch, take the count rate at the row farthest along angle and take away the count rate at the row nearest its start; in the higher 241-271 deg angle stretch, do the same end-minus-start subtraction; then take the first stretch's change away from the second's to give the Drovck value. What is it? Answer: 3.3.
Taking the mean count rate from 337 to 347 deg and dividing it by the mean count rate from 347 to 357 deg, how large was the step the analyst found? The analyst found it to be 1.00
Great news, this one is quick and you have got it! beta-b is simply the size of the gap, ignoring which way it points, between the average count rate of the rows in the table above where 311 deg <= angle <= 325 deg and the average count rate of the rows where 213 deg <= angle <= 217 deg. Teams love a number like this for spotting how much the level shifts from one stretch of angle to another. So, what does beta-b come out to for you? 1.2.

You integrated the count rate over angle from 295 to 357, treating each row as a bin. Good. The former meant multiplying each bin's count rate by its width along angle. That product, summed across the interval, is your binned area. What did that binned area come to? 329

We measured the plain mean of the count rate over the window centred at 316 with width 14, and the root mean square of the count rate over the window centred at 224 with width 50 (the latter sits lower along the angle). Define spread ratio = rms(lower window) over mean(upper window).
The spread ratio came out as 0.81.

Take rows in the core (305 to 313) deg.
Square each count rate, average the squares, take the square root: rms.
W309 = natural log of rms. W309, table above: 1.63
